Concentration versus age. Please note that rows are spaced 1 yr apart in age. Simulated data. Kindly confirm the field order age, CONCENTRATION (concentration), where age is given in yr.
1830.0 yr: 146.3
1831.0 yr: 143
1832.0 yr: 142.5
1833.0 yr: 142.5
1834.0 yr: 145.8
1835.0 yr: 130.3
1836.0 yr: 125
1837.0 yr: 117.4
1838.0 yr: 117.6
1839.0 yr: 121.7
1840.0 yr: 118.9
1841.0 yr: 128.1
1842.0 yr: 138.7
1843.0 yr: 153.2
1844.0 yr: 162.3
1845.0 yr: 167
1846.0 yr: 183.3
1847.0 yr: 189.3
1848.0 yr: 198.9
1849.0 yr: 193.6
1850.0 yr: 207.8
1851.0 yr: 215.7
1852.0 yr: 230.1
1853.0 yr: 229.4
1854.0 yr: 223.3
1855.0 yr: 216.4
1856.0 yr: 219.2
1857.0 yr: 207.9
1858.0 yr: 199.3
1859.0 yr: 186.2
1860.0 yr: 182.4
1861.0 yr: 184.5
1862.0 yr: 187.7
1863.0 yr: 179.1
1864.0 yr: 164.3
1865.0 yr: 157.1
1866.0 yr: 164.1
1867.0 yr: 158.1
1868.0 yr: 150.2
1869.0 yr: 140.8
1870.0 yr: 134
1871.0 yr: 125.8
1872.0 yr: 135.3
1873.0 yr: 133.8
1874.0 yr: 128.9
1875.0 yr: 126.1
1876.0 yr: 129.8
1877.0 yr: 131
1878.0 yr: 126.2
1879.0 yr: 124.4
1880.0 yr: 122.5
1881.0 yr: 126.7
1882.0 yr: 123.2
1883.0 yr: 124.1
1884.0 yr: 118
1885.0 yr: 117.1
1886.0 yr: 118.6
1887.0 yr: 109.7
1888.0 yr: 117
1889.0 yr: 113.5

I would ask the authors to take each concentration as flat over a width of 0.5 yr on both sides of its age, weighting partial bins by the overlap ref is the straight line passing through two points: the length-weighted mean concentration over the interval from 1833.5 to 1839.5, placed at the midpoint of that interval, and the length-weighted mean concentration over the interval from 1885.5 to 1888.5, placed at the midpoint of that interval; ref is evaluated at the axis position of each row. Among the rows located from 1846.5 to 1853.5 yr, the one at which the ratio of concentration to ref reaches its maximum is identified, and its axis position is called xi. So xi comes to 1852.0 yr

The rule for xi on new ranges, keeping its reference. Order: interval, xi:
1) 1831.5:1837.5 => 1834.0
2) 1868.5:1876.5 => 1869.0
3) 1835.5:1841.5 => 1841.0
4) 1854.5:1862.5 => 1856.0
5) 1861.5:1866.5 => 1862.0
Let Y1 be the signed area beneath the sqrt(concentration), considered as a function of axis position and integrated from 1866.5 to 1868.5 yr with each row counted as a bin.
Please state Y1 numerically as 25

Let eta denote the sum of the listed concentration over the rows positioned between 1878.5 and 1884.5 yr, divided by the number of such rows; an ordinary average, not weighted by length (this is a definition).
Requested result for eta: 123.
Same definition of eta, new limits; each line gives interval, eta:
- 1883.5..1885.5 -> 118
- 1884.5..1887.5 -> 115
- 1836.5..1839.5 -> 119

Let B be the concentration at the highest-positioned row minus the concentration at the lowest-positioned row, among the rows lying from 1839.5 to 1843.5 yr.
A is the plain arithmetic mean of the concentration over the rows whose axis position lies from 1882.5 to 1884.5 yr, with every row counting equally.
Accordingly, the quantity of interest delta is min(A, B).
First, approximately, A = 121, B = 34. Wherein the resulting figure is 34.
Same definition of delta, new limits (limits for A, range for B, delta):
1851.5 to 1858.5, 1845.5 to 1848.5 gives 16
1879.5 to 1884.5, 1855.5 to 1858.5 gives -20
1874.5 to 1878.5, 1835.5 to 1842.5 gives 14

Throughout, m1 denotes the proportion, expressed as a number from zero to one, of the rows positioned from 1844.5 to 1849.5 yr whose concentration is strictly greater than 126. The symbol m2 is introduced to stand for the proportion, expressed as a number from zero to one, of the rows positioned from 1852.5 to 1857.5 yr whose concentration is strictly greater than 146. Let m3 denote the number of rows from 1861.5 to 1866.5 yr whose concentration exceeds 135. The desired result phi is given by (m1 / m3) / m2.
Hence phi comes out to 0.20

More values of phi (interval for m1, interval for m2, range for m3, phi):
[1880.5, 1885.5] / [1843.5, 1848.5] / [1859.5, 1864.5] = 0.04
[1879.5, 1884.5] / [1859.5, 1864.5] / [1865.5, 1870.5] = 0.05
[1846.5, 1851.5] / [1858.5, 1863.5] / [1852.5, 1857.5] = 0.20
